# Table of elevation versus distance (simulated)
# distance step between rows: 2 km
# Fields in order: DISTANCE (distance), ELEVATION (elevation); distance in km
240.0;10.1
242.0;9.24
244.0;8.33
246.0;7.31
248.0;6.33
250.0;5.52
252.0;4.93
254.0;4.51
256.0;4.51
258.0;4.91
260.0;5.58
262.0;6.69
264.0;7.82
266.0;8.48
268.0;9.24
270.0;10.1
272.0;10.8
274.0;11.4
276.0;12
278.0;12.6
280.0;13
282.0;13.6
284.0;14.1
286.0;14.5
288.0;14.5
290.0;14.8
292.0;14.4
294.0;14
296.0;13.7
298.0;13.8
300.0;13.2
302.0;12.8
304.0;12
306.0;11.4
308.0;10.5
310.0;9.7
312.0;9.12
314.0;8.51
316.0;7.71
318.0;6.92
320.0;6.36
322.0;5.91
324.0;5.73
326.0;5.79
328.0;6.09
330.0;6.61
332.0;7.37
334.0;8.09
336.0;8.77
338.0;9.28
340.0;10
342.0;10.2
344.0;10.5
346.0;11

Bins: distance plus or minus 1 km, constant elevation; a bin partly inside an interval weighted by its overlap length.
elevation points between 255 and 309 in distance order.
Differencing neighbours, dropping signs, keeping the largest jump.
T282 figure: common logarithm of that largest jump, 0.05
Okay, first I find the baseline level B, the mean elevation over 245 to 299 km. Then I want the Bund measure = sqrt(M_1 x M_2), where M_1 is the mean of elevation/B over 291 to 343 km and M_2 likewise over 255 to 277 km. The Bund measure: 0.88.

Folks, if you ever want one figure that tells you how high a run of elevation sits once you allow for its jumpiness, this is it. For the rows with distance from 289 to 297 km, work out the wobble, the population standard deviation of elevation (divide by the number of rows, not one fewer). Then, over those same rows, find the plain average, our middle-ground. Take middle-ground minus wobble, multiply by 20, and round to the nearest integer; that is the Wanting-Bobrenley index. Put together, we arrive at 276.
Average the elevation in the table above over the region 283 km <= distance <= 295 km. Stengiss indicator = 14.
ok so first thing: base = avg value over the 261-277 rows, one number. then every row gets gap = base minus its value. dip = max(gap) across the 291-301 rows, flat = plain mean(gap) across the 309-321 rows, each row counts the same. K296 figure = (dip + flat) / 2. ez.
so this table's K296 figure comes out -1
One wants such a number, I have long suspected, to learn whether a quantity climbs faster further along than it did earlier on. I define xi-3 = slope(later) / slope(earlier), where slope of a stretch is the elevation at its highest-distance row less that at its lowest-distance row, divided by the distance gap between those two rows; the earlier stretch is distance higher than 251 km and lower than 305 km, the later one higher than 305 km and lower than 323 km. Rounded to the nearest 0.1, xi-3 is -2.5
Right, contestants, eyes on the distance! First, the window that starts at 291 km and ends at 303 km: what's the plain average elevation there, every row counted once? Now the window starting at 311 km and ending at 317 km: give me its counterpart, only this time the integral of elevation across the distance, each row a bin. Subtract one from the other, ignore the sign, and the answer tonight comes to 37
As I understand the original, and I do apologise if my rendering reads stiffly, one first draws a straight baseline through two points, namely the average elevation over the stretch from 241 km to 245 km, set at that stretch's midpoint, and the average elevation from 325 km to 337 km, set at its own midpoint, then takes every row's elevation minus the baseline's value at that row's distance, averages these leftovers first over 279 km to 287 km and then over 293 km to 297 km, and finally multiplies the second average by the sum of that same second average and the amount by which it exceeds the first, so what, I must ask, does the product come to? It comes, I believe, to 38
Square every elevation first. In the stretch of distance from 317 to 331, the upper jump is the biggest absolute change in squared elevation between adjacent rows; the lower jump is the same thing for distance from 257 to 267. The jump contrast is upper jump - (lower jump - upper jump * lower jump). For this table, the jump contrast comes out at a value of 113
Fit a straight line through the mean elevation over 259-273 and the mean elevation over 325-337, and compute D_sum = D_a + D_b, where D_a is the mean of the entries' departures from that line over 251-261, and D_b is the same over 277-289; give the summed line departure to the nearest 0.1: 2.0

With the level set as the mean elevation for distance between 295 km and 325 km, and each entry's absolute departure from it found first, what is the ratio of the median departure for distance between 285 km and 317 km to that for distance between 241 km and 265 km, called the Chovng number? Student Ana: 0.82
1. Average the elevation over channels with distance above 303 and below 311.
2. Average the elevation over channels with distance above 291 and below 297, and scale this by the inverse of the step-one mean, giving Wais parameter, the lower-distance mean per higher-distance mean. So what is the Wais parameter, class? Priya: 1.3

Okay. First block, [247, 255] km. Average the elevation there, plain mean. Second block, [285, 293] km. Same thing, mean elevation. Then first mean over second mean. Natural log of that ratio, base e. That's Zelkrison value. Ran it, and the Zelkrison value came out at -1.01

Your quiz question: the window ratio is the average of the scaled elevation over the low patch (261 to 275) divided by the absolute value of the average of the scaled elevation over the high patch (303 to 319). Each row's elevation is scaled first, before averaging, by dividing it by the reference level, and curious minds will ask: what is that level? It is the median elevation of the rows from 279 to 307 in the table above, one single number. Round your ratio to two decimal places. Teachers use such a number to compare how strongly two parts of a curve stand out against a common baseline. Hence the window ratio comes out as 0.97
